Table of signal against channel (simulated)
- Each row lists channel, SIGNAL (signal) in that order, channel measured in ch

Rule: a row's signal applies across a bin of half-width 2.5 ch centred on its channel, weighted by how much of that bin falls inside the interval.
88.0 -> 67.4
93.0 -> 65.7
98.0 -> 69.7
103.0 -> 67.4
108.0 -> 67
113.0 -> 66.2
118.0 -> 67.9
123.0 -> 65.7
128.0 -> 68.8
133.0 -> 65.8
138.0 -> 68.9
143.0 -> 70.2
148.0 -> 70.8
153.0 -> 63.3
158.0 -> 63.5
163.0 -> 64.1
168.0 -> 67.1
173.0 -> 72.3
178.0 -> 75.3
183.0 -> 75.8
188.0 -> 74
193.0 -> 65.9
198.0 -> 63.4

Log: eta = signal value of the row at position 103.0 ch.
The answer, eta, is 67.4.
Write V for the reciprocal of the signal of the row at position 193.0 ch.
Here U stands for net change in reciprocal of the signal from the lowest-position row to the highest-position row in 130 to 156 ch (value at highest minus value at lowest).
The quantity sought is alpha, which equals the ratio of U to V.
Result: 0.040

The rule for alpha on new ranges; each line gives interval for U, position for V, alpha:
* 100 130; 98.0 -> -0.021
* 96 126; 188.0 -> 0.065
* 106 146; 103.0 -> -0.046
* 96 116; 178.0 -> 0.057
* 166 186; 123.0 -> -0.112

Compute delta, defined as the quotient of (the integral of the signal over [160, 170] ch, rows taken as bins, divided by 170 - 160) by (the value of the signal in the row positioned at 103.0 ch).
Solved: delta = 0.97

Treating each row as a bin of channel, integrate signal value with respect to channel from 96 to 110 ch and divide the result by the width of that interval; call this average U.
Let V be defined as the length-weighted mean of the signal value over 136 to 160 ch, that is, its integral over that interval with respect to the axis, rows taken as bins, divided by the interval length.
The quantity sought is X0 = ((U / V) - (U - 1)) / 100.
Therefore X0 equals -0.660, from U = 68.0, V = 67.4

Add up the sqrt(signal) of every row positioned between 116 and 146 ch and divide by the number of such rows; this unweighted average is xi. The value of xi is 8.24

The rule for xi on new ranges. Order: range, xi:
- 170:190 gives 8.62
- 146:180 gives 8.25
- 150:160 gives 7.96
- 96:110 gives 8.25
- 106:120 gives 8.19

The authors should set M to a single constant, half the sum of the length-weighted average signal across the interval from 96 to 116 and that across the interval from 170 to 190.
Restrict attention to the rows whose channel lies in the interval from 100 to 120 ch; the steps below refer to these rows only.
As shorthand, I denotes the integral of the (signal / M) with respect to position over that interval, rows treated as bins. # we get 19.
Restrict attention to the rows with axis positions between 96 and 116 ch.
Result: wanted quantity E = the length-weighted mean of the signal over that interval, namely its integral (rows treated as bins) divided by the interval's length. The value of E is 67.5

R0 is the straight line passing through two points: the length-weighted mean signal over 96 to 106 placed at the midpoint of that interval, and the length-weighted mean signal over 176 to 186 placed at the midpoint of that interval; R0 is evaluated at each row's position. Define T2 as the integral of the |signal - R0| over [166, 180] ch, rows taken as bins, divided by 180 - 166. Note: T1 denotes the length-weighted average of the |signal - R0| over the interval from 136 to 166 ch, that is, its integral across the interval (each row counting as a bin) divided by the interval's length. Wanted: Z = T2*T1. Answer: 20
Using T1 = 6.1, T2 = 3.2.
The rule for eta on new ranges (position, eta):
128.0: 68.8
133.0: 65.8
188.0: 74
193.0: 65.9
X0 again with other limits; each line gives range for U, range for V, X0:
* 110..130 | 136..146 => -0.651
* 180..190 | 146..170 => -0.728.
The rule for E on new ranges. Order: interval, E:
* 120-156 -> 67.6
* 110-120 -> 67.0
